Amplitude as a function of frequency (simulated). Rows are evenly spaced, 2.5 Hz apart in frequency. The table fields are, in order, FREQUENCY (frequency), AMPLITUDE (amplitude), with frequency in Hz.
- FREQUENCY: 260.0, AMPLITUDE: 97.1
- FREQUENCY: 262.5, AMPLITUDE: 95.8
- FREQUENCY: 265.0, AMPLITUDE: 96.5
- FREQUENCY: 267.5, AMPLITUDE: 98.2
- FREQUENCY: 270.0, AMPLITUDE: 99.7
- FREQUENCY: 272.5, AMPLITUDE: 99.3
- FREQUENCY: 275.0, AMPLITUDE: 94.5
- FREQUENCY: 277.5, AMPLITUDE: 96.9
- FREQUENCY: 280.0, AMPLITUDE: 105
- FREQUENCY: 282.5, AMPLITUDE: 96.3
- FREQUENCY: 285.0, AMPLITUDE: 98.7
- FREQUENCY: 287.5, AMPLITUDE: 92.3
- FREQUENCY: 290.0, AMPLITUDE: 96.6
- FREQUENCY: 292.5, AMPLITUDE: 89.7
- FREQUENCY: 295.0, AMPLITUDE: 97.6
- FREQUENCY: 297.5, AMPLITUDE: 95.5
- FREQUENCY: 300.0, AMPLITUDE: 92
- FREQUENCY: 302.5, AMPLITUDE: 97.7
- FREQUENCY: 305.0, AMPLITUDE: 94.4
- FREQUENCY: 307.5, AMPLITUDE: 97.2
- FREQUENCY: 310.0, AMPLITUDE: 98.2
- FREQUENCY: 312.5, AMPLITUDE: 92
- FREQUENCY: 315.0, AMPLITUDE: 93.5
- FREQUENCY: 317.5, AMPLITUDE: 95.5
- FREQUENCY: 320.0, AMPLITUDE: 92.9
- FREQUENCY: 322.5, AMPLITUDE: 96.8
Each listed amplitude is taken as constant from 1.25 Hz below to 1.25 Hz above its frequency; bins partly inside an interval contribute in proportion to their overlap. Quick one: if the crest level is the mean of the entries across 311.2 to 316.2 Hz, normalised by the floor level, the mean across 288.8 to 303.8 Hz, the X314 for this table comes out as 0.978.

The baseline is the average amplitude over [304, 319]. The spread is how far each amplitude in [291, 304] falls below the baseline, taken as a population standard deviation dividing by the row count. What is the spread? 3.2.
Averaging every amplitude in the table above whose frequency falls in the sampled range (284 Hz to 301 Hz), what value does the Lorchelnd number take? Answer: 94.6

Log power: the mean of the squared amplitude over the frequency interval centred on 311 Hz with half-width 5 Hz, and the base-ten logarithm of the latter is 3.96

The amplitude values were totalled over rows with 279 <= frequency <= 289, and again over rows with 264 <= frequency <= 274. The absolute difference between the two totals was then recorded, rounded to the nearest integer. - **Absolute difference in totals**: 1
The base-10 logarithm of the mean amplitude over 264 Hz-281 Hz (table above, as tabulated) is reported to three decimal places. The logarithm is 1.994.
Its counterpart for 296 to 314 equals 1.979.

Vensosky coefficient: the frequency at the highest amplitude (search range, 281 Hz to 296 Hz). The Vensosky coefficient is 285.0 Hz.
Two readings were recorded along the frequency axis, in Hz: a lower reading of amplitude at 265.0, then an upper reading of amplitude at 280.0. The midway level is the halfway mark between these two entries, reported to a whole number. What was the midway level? 101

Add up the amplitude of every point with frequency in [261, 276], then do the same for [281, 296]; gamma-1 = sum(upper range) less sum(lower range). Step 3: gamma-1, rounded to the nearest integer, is -13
